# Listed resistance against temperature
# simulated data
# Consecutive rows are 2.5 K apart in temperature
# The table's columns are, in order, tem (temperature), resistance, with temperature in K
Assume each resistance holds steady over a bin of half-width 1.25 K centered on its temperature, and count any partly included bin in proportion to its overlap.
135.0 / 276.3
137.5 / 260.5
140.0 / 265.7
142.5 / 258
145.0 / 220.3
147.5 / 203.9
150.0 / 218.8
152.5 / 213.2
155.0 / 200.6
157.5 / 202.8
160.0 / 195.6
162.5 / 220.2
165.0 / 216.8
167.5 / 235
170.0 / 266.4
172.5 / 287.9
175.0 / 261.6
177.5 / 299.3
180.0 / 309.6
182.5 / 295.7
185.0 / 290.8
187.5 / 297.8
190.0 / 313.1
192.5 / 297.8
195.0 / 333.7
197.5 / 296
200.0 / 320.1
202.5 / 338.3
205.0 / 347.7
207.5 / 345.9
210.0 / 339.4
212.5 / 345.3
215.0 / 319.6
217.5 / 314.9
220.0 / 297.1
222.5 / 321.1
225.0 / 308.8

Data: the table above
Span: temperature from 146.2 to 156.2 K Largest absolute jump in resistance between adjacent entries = 15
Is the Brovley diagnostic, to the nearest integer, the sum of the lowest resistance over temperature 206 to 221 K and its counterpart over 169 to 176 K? 559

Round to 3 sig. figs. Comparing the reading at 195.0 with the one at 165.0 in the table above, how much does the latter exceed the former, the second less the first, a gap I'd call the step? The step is -117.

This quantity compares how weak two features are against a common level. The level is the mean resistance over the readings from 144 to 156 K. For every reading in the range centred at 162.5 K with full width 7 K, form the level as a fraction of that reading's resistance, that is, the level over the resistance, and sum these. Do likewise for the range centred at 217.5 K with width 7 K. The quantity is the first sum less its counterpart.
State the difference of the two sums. 1.0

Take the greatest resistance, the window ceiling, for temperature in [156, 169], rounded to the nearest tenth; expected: 235.0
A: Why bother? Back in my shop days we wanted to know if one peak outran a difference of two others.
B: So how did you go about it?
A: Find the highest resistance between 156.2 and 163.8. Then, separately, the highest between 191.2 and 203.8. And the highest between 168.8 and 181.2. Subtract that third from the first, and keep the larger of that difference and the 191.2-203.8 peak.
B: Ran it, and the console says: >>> 338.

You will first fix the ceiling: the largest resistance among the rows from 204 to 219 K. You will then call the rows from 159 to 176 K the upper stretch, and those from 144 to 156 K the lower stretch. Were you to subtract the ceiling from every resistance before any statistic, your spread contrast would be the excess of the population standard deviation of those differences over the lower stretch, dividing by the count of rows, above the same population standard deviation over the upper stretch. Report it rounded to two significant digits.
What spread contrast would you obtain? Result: -22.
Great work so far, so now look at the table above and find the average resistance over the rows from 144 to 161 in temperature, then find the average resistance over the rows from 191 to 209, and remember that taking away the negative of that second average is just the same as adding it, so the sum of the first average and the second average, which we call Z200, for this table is 534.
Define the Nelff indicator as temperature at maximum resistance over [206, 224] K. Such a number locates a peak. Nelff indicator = 207.5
